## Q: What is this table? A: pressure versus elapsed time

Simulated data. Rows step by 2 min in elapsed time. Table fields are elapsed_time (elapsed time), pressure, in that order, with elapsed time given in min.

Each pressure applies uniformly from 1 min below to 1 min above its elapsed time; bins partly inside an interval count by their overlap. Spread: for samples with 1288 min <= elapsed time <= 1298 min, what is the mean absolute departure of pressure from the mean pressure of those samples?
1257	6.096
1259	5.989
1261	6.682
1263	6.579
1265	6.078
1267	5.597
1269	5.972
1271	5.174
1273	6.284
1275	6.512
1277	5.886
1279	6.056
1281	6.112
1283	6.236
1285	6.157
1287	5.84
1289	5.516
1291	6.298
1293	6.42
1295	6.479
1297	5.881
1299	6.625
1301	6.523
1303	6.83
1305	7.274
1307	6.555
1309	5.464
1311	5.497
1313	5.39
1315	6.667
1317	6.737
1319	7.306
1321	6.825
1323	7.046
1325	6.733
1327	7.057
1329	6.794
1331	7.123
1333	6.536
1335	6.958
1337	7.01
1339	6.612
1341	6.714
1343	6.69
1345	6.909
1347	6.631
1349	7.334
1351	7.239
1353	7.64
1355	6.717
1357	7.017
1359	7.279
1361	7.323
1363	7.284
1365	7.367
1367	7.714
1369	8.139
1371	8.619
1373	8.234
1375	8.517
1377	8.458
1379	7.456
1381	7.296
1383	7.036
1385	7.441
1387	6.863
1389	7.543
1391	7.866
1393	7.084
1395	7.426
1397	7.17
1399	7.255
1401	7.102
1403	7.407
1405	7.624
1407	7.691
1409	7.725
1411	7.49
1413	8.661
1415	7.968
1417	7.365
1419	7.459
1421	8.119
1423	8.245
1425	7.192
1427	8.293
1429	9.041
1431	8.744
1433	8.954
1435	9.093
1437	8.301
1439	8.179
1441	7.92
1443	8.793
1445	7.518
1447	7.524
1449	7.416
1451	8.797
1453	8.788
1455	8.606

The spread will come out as 0.34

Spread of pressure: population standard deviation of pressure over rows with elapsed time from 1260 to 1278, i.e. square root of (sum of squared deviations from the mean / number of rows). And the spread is 0.46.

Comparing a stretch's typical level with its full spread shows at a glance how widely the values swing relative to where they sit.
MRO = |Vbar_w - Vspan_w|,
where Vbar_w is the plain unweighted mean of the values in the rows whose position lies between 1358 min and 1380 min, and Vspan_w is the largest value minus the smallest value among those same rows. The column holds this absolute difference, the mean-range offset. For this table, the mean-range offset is 6.5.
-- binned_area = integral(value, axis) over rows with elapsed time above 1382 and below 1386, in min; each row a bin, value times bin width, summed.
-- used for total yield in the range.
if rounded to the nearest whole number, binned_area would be 29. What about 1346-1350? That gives 28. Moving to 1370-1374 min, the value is 34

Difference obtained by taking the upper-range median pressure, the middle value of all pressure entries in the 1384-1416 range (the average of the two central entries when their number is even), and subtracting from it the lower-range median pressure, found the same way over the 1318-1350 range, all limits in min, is 0.6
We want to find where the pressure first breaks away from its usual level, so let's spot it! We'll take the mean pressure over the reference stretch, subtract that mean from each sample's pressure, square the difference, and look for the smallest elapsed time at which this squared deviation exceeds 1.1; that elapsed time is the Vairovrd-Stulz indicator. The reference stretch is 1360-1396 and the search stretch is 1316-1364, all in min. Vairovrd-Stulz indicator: 1333 min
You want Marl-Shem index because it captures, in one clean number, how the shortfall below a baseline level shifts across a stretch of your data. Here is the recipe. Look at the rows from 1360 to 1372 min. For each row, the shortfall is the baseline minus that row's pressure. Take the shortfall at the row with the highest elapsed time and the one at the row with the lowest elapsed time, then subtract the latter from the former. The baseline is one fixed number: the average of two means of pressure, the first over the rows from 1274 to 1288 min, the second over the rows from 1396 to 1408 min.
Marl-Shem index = -1.3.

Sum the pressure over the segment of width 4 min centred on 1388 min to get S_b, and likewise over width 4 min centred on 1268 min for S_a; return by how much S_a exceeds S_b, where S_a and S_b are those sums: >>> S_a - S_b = -2.8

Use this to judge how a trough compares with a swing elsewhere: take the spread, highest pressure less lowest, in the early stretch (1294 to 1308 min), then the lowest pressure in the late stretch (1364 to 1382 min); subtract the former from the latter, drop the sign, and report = 5.9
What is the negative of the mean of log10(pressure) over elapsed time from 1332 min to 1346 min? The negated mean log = -0.83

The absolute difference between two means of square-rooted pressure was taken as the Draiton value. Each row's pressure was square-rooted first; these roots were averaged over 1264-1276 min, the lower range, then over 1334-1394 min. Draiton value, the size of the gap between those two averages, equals 0.28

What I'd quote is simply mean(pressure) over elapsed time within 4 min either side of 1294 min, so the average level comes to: 6.3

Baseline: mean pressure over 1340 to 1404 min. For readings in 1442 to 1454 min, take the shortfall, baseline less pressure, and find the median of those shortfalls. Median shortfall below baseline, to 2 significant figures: -0.76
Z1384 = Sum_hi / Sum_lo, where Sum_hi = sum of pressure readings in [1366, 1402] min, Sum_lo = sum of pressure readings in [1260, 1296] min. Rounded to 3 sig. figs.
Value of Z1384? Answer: 1.25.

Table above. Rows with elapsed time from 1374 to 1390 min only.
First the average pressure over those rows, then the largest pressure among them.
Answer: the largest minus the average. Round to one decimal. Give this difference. 0.9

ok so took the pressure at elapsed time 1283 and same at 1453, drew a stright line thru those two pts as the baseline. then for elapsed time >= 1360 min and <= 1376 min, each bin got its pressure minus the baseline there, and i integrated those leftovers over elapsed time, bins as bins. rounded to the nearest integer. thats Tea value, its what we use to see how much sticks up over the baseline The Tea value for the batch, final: 6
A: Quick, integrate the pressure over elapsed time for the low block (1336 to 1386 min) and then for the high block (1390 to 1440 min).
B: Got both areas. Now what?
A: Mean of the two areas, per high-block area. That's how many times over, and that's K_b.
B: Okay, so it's 0.97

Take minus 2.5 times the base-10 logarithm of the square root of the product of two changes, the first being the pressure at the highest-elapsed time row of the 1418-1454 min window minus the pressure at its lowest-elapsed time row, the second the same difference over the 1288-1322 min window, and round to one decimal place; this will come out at -0.3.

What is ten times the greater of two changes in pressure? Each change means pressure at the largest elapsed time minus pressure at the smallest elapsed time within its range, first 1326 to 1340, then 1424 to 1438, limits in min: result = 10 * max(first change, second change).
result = 11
